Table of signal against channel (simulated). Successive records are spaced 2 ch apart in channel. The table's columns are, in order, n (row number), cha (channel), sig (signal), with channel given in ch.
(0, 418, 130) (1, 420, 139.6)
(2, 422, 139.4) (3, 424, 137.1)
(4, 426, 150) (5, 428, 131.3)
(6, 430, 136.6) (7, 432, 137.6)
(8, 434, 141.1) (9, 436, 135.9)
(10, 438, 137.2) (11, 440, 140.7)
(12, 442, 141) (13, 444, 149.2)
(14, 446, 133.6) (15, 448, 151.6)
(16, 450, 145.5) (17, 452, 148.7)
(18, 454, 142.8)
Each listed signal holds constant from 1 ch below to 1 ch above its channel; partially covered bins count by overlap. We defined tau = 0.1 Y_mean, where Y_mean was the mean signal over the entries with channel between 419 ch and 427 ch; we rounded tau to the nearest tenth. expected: 14.2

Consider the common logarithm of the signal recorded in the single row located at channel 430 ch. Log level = 2.14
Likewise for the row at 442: 2.15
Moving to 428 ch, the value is 2.12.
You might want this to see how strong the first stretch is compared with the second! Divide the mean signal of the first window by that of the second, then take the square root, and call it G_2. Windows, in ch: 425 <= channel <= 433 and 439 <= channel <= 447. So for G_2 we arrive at 0.992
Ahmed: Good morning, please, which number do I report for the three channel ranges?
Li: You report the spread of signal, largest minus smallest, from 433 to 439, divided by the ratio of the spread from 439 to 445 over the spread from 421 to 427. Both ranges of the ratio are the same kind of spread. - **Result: 7.9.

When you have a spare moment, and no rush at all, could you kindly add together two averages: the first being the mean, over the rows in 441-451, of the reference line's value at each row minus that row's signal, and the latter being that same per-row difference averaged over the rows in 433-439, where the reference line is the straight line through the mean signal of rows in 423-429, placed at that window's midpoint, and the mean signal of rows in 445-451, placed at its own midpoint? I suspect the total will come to 2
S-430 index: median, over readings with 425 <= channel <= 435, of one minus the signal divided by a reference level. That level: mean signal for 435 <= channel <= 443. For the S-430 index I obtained 0.008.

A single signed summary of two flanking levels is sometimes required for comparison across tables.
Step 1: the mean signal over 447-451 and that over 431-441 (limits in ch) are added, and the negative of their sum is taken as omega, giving -287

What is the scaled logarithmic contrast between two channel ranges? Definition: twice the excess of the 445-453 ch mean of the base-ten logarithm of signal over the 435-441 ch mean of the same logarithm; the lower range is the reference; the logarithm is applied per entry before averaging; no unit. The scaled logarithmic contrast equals 0.042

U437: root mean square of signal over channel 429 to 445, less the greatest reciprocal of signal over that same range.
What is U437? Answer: 140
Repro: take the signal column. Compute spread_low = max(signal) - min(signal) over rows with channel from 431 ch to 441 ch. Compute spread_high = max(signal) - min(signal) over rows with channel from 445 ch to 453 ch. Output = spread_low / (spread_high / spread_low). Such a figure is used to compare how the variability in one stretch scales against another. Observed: 2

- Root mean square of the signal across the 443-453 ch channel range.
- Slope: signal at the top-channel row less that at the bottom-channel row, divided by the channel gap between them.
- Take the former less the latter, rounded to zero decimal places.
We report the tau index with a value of 146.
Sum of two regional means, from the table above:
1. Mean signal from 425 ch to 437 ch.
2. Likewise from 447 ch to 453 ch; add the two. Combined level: 287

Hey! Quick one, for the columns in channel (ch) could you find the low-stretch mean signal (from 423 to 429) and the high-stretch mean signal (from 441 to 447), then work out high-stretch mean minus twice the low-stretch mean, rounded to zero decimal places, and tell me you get -138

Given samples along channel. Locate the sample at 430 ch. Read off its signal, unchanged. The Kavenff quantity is 136.6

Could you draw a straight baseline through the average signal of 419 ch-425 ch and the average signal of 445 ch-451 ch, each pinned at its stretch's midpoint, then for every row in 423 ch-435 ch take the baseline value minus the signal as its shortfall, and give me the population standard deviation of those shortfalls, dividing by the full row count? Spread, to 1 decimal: 5.8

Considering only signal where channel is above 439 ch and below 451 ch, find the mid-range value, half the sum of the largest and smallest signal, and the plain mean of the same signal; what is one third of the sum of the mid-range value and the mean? 95.4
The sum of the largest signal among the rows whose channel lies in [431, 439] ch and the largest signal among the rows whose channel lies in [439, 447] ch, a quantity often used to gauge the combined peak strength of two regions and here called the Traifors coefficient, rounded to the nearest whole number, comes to 290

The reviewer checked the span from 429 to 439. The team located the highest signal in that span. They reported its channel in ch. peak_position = 434 ch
